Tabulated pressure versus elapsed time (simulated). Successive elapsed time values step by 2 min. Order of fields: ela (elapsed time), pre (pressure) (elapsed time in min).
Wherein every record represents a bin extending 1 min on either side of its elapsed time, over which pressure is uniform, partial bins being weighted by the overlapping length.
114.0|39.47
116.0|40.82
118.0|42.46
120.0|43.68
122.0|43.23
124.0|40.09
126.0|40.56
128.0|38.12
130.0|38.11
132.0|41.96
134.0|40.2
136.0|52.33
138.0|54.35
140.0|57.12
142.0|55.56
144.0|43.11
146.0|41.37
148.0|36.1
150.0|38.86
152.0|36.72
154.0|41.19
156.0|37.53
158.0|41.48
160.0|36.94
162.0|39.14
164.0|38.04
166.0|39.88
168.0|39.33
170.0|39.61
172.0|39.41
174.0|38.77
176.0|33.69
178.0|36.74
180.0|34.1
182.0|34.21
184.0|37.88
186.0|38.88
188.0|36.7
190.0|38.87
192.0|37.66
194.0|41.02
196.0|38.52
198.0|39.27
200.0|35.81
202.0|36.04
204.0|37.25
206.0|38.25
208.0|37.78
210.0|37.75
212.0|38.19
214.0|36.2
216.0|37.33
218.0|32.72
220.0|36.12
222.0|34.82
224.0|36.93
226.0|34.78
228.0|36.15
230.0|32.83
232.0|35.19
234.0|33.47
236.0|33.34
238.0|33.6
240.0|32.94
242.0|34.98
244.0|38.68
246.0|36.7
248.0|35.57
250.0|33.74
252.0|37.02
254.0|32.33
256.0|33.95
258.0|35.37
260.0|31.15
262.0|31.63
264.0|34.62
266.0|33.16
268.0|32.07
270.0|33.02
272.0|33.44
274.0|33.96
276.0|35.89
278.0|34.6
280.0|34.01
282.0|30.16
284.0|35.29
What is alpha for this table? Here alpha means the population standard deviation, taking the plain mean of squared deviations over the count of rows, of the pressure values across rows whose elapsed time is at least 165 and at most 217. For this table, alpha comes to 1.80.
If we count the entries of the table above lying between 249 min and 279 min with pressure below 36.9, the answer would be 14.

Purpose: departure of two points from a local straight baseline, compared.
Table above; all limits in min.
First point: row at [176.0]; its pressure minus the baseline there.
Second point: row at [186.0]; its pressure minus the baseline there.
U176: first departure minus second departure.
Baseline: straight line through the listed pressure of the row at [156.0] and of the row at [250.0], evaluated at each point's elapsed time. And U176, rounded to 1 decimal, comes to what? -5.6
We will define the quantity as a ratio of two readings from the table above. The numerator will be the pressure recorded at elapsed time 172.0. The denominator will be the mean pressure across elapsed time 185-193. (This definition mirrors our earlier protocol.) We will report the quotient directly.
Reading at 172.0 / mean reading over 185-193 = 1.04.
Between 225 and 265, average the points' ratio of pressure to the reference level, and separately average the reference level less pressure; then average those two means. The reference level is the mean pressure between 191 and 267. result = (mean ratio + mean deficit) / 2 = 1.1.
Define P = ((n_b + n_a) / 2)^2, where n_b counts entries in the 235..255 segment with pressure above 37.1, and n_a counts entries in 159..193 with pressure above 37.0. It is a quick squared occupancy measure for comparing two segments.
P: 36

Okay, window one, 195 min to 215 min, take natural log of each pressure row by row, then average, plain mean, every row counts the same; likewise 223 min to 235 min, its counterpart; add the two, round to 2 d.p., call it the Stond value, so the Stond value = 7.18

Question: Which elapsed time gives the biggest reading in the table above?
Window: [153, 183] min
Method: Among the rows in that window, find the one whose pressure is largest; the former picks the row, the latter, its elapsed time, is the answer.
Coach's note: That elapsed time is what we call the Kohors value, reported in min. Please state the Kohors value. 158.0 min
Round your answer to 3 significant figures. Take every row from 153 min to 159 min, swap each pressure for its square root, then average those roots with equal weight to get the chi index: 6.33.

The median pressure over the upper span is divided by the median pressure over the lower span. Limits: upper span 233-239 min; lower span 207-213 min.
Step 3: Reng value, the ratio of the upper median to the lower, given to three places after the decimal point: 0.886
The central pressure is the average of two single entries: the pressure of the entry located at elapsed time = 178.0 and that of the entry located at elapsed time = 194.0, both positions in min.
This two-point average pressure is 39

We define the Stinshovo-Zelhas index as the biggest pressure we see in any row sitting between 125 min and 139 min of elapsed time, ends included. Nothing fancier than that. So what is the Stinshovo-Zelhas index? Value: 54.35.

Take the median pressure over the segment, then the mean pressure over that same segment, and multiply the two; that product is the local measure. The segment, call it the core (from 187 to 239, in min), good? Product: 1327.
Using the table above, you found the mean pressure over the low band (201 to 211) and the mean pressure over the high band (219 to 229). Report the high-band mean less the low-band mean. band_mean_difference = -1.7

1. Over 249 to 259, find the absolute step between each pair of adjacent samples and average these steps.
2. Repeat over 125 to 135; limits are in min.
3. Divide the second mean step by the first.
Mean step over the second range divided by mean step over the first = 0.7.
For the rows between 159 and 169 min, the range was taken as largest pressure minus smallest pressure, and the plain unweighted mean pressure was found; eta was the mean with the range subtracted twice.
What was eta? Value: 32.8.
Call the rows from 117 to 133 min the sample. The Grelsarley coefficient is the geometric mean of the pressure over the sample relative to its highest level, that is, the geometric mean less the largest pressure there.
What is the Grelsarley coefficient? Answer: -2.7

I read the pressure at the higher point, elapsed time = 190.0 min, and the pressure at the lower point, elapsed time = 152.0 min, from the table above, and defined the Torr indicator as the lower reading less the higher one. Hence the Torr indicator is -2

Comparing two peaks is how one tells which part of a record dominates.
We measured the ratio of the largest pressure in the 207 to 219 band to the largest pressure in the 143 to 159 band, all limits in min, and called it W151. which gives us 0.886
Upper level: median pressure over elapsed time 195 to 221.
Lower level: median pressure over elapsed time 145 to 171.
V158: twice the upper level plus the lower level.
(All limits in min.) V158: 114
